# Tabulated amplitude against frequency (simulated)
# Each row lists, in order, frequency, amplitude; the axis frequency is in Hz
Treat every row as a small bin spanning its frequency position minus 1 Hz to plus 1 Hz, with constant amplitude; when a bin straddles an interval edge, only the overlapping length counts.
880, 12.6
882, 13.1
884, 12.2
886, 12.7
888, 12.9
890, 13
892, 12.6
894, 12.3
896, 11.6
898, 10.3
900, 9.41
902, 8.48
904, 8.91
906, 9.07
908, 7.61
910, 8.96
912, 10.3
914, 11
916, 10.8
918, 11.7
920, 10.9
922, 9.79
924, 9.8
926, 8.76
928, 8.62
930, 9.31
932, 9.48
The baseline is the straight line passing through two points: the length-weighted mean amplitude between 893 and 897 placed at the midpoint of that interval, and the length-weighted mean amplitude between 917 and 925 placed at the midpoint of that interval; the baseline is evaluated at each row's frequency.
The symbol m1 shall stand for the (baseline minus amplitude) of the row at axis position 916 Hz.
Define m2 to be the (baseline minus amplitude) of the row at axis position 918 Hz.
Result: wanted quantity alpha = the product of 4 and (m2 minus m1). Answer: -4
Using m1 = 0.0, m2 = -1.0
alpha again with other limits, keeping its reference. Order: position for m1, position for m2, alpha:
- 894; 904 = 11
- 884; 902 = 11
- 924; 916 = -2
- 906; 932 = -7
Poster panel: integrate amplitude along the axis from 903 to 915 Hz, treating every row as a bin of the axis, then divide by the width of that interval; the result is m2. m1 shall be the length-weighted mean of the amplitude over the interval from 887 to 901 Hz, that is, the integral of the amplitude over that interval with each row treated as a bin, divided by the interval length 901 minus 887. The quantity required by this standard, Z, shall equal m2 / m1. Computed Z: 0.79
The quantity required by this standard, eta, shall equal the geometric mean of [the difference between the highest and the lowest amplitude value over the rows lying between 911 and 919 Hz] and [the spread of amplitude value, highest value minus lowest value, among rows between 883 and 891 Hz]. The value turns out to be 1.1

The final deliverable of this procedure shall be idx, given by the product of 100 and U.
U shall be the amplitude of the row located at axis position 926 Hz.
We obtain 876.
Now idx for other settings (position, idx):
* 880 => 1260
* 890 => 1300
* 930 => 931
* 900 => 941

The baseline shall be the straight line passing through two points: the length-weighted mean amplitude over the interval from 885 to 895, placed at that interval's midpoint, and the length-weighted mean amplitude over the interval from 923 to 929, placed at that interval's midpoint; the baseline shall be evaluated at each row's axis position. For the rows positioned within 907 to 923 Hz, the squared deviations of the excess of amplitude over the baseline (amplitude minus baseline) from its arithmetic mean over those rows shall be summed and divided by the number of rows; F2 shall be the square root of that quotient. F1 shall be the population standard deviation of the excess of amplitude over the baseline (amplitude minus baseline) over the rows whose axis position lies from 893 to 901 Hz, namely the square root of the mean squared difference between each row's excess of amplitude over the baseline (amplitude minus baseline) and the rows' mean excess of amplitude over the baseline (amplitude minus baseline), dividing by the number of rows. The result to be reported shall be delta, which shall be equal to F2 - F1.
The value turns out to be 0.7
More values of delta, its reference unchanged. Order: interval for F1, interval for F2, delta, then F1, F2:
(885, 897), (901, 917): 1.2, 0.28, 1.5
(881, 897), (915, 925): 0.1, 0.42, 0.5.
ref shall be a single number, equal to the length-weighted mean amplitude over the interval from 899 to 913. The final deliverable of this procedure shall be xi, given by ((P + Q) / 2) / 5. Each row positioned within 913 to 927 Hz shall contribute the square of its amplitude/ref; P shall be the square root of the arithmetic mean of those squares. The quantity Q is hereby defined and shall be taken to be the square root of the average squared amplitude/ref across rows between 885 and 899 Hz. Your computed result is 0.253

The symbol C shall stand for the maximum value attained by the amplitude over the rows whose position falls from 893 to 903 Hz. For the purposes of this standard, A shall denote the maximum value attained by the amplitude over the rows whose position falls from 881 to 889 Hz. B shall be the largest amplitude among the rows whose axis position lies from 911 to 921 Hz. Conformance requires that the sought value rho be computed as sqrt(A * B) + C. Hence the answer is 24.7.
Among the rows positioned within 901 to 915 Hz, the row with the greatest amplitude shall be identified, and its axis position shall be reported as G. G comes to 914 Hz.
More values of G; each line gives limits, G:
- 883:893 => 890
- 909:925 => 918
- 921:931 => 924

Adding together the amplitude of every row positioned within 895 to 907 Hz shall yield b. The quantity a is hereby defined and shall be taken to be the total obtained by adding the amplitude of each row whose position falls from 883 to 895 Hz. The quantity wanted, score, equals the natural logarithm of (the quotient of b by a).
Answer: -0.3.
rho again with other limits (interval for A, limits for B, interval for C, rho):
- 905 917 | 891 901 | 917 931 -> 23.5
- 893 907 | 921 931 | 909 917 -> 22.0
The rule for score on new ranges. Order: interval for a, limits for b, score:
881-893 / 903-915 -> -0.3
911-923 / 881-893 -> 0.2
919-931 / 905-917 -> 0.0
